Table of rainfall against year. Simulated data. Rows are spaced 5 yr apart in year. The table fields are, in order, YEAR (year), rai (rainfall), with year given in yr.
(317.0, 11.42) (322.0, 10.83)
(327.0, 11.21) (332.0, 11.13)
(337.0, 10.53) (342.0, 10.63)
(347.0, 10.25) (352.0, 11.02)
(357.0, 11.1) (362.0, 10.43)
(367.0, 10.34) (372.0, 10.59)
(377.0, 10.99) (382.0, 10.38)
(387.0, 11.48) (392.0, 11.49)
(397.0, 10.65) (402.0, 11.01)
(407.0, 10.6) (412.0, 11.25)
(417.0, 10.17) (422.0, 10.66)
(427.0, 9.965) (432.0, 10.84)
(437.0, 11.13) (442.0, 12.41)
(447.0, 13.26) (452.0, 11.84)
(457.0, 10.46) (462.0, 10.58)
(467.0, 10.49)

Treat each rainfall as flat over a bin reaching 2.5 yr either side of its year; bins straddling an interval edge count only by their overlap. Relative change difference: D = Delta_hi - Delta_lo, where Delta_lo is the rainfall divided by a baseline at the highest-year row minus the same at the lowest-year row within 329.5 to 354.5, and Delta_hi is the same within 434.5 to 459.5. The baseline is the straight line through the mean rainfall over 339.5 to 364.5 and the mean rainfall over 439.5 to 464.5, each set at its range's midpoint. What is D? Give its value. -0.043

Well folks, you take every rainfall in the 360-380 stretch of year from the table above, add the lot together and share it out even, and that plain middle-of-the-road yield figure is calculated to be 10.6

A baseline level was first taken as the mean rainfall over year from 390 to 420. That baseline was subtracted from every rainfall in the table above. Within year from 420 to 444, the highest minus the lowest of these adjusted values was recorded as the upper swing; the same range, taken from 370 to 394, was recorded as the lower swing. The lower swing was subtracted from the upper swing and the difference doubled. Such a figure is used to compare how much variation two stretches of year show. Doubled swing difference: 2.7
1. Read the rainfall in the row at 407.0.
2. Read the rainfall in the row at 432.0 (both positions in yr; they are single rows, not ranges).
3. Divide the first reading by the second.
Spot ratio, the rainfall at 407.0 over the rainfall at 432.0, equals 0.98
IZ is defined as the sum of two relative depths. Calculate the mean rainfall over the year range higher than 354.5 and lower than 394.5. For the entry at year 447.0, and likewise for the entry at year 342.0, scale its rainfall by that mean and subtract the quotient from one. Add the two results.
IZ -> -0.20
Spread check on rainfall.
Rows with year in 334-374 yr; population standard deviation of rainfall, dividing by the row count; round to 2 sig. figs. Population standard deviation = 0.29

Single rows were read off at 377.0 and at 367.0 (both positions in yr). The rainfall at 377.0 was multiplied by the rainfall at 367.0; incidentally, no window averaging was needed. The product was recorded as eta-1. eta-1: 114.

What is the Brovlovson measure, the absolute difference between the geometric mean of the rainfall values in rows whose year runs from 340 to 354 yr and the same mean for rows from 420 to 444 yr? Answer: 0.3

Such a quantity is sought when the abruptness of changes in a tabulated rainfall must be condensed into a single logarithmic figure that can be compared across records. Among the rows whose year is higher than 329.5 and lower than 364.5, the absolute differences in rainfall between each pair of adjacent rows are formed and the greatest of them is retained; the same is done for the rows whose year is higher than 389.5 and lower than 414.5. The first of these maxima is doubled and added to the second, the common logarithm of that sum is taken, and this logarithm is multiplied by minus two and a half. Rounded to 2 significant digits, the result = -0.94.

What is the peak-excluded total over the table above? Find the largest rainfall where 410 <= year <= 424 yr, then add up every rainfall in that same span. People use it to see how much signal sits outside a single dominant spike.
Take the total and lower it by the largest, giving 20.8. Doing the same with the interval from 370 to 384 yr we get 21.0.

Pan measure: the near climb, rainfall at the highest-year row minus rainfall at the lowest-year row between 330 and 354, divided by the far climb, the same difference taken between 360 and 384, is 2.2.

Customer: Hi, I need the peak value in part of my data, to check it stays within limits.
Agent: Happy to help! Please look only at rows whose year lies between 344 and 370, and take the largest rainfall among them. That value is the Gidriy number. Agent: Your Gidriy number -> 11.1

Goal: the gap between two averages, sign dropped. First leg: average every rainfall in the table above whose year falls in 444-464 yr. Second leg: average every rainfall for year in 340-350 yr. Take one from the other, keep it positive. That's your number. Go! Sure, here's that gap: 1.1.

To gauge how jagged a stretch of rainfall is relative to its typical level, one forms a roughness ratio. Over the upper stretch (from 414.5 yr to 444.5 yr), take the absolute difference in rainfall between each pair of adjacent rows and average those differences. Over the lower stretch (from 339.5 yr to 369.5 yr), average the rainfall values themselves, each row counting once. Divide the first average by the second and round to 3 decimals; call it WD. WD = 0.068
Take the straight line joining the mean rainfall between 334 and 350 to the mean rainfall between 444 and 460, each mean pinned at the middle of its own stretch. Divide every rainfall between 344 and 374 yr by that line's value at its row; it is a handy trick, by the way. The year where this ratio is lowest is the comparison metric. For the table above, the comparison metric 367.0 yr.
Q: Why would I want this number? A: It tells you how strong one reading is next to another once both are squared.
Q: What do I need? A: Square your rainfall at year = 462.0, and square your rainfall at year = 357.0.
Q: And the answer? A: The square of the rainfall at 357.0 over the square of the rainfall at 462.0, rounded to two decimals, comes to 1.10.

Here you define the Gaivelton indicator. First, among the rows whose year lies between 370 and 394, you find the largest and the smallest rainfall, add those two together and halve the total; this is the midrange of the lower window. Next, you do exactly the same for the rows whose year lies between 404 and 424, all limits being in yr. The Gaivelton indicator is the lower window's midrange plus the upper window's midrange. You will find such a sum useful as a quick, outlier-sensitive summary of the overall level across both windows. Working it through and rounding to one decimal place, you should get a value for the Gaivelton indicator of 21.6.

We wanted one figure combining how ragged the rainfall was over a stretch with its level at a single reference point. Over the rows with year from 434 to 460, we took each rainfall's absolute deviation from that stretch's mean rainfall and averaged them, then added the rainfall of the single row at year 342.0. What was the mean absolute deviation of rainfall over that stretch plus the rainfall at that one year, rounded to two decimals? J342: 11.45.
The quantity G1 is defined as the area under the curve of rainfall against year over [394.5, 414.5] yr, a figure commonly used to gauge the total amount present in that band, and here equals 218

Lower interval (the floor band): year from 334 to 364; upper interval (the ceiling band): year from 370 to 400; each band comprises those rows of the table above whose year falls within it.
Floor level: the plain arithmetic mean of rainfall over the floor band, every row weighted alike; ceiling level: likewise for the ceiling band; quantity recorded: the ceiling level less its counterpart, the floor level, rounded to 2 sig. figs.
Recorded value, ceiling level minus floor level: 0.27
